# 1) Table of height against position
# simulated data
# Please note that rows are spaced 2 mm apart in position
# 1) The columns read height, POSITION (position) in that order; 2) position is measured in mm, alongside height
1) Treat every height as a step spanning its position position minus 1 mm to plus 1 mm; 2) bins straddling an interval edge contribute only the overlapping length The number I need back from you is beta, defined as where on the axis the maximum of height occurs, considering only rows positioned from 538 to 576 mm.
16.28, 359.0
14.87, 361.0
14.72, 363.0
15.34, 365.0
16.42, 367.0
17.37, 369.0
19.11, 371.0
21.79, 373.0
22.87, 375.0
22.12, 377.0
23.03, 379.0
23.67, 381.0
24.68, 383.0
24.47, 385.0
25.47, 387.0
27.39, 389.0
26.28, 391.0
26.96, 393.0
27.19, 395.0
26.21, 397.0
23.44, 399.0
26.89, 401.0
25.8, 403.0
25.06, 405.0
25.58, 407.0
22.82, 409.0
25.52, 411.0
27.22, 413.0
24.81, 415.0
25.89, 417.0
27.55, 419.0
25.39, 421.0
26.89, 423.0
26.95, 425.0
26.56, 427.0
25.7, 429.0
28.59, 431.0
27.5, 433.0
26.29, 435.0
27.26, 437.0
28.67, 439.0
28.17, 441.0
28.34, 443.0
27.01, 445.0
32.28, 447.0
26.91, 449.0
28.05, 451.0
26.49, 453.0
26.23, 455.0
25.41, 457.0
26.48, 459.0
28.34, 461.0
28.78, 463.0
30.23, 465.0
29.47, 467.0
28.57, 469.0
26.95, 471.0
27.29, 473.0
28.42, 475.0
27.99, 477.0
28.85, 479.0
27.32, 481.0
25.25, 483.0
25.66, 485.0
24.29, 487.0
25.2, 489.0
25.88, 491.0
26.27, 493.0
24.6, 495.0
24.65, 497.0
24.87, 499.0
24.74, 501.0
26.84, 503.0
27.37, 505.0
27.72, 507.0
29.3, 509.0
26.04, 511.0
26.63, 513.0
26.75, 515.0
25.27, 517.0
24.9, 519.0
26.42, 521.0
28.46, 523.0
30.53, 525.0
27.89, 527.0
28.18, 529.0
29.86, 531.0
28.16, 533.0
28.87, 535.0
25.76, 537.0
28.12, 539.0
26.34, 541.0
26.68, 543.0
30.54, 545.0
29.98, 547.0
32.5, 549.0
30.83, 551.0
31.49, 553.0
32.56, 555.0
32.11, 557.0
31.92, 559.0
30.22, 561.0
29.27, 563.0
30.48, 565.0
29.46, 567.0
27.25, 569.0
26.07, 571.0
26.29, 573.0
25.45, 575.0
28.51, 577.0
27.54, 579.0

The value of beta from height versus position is 555.0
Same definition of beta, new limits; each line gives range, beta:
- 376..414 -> 389.0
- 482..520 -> 509.0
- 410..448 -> 447.0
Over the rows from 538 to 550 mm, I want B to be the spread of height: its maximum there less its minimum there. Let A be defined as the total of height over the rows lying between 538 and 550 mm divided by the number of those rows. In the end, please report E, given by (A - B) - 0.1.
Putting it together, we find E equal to 23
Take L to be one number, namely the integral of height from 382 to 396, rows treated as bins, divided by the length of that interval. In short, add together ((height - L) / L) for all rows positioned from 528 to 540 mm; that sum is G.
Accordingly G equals 0.5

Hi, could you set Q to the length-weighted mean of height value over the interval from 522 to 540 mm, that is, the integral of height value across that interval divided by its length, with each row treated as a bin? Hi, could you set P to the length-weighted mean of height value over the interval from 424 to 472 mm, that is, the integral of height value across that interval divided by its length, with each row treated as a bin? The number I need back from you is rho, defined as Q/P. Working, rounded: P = 27.7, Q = 28.4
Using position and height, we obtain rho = 1.03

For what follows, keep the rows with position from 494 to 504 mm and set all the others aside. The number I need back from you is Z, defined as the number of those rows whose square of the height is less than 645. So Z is 4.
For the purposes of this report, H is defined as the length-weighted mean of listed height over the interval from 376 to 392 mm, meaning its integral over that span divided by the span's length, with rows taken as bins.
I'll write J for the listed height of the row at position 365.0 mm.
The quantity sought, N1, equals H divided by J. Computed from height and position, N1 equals 1.61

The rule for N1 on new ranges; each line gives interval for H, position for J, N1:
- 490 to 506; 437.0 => 0.94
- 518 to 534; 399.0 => 1.20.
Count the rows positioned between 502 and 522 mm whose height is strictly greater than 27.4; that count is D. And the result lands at 2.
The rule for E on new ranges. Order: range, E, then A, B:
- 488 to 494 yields 25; 25.8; 1.07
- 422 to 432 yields 24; 26.9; 2.89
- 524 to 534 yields 26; 28.9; 2.64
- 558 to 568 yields 28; 30.3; 2.65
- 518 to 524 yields 23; 26.6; 3.56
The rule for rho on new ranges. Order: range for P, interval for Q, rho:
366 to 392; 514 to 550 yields 1.24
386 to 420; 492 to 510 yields 1.01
